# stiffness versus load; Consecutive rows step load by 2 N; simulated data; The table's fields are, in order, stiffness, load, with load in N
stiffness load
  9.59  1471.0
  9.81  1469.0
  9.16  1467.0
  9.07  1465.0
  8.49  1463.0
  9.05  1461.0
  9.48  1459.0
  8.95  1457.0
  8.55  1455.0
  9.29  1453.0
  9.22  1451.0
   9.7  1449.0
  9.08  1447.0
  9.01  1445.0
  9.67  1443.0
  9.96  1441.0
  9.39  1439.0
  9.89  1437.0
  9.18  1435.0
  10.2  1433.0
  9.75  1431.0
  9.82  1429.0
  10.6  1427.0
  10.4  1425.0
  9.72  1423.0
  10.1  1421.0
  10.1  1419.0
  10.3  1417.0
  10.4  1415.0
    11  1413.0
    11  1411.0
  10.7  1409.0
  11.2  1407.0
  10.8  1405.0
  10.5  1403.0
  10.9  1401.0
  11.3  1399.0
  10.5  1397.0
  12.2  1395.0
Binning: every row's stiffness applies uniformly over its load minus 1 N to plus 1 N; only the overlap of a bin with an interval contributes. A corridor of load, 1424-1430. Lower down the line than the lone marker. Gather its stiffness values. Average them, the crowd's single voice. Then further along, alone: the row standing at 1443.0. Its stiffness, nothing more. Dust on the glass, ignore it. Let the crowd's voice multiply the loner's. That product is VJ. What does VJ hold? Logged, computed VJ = 99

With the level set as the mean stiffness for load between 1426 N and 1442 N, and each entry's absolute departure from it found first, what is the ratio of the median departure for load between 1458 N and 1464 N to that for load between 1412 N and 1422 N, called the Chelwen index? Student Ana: 1.8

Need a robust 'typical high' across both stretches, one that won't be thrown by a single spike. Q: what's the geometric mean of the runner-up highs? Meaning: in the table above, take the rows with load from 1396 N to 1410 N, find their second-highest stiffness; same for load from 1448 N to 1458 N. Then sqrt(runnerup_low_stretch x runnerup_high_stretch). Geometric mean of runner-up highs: 10.2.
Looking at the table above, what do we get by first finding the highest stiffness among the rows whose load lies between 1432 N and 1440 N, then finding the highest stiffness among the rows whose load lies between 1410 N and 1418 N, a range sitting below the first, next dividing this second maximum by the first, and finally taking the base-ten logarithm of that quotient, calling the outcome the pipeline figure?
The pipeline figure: 0.033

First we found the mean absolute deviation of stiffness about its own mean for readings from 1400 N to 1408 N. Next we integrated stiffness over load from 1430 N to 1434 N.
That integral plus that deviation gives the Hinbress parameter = 40.1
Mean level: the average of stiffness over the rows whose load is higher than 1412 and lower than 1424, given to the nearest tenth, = 10.3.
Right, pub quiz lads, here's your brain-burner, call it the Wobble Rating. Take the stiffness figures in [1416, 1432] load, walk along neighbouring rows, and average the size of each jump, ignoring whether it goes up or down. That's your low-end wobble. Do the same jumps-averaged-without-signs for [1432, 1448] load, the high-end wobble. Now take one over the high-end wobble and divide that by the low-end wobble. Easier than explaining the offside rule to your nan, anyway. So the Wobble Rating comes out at 5.6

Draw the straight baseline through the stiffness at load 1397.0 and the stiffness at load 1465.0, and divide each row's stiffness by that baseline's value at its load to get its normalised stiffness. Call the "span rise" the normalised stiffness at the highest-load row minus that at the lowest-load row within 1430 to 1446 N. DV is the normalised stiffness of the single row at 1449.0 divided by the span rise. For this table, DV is -22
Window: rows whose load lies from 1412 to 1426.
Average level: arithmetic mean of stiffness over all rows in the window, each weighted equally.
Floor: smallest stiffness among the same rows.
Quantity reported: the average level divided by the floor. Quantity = 1.06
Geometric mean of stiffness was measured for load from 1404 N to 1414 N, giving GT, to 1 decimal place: 10.9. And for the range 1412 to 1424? 10.3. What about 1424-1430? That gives 10.3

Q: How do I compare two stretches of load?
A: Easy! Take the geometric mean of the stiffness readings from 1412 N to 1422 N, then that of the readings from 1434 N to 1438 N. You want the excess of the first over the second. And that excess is 0.85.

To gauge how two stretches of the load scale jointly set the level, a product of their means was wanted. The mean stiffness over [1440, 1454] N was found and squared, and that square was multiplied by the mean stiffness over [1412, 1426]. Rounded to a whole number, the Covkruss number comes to 913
